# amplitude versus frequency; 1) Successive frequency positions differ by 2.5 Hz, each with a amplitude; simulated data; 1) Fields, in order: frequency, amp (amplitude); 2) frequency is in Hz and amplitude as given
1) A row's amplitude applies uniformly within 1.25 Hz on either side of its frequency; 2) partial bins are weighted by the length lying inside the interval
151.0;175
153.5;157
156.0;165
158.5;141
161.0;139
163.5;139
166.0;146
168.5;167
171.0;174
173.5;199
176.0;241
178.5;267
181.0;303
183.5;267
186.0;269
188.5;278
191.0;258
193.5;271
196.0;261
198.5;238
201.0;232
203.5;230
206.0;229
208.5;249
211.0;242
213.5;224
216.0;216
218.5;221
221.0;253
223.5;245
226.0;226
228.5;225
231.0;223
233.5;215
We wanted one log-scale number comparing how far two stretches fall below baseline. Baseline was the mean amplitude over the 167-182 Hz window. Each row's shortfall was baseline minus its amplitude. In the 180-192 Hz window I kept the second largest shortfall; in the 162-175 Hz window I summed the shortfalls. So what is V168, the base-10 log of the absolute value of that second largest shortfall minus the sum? 2.5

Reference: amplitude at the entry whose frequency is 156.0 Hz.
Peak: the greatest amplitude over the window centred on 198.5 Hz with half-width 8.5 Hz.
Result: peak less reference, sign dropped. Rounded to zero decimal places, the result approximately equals 106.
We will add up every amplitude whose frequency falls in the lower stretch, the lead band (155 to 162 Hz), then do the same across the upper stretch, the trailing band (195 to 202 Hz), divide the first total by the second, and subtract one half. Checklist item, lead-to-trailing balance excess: 0.11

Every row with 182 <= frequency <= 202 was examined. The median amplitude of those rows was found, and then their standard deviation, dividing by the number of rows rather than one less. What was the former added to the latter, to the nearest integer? 279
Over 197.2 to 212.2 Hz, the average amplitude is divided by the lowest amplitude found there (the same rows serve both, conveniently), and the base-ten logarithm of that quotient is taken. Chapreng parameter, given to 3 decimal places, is 0.014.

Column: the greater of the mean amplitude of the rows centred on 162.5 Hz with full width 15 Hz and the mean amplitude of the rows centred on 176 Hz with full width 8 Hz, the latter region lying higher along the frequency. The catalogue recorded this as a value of 236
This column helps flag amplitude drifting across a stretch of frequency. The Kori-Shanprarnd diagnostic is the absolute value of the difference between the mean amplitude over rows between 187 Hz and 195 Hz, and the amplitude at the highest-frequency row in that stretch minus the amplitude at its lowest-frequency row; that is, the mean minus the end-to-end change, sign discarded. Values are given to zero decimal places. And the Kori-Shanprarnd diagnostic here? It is 276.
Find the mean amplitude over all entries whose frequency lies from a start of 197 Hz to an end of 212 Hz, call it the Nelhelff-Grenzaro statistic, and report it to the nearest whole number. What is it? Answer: 237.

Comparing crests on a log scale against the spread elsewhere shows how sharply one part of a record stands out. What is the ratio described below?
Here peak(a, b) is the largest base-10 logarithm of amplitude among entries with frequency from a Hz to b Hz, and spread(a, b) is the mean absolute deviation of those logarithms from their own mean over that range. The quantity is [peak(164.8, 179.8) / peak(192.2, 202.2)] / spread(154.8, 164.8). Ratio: 37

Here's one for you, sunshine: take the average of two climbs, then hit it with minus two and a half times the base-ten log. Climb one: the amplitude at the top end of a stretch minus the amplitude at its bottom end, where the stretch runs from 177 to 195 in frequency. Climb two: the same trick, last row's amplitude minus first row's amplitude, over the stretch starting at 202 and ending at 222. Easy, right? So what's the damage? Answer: -2.8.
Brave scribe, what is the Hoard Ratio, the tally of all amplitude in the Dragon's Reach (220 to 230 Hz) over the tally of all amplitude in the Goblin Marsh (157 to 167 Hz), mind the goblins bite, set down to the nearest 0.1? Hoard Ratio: 1.7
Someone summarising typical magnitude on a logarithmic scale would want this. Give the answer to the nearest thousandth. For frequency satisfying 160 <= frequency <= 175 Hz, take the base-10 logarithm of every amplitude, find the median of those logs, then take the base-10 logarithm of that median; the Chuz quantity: 0.341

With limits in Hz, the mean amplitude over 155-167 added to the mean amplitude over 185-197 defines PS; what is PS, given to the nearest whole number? 413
